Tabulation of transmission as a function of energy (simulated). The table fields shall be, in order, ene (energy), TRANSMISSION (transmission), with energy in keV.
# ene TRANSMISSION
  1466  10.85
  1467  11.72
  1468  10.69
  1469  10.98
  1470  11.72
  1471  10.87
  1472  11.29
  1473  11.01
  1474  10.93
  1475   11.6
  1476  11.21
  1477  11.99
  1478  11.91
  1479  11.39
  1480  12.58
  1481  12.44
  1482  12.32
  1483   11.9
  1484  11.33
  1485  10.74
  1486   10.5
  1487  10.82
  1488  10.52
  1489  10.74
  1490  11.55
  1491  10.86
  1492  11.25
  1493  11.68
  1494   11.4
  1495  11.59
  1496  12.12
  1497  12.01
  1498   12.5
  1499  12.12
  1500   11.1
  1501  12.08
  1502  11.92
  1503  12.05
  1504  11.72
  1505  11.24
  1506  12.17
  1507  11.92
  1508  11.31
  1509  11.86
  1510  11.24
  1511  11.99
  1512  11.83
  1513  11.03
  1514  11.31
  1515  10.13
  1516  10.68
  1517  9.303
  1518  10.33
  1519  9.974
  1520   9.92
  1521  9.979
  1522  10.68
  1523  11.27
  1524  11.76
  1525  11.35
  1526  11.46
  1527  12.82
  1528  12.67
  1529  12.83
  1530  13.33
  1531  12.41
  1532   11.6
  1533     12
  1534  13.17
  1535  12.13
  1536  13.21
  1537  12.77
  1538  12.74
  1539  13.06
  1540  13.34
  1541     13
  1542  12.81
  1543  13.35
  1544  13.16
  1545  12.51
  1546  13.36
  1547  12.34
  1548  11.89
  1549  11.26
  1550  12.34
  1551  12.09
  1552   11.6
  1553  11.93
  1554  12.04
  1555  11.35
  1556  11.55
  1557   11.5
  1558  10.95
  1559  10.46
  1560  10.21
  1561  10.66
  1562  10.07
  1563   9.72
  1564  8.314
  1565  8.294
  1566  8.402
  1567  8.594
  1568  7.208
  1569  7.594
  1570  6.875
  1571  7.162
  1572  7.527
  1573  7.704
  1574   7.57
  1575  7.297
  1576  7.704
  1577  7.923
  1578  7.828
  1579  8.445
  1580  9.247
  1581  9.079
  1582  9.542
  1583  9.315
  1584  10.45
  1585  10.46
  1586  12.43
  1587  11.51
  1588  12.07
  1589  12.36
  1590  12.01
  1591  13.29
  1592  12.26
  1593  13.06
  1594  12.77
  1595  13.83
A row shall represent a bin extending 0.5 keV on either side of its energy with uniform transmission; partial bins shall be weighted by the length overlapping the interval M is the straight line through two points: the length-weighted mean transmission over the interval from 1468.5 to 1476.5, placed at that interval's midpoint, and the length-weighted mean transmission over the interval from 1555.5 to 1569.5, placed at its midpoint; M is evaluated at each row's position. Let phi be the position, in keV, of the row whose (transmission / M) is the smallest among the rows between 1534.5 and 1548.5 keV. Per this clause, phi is 1535 keV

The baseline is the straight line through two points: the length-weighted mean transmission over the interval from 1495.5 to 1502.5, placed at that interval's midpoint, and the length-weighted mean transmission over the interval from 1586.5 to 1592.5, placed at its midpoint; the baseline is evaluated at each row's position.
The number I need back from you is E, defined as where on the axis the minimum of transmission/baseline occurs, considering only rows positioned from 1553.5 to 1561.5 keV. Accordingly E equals 1560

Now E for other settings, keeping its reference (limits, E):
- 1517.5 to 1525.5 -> 1520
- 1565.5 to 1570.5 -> 1570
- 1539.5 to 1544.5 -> 1542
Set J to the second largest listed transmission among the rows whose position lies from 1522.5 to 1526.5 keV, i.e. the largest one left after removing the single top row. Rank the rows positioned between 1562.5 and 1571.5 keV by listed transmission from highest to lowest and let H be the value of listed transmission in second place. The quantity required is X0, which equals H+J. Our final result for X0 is 20.1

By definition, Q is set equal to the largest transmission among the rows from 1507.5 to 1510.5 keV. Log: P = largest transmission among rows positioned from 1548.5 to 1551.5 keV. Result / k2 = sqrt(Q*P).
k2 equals 12.1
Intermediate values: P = 12.34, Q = 11.86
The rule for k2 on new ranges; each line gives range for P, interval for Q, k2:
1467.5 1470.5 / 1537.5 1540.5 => 12.5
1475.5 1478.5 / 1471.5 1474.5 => 11.6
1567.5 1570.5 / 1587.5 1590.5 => 9.7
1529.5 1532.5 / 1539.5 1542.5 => 13.3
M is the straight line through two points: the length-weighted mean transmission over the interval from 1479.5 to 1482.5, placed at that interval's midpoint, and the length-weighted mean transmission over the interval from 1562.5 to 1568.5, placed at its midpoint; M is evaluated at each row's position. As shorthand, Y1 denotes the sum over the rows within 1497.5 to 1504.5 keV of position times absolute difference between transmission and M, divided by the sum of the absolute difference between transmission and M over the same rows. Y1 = 1500.7 keV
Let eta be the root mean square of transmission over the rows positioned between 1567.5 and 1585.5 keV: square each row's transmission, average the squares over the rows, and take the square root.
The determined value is 8.3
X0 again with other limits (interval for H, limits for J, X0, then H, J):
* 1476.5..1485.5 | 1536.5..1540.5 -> 25.5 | 12.44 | 13.06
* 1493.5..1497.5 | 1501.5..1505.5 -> 23.9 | 12.01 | 11.92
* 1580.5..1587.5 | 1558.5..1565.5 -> 22.0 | 11.51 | 10.46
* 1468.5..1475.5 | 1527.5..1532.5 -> 24.4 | 11.6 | 12.83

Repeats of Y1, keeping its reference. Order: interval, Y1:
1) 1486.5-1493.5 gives 1489.2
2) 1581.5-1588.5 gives 1585.7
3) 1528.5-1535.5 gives 1531.9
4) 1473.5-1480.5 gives 1476.1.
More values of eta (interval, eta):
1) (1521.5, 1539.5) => 12.3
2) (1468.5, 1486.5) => 11.5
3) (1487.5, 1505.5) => 11.6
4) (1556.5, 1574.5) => 8.9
